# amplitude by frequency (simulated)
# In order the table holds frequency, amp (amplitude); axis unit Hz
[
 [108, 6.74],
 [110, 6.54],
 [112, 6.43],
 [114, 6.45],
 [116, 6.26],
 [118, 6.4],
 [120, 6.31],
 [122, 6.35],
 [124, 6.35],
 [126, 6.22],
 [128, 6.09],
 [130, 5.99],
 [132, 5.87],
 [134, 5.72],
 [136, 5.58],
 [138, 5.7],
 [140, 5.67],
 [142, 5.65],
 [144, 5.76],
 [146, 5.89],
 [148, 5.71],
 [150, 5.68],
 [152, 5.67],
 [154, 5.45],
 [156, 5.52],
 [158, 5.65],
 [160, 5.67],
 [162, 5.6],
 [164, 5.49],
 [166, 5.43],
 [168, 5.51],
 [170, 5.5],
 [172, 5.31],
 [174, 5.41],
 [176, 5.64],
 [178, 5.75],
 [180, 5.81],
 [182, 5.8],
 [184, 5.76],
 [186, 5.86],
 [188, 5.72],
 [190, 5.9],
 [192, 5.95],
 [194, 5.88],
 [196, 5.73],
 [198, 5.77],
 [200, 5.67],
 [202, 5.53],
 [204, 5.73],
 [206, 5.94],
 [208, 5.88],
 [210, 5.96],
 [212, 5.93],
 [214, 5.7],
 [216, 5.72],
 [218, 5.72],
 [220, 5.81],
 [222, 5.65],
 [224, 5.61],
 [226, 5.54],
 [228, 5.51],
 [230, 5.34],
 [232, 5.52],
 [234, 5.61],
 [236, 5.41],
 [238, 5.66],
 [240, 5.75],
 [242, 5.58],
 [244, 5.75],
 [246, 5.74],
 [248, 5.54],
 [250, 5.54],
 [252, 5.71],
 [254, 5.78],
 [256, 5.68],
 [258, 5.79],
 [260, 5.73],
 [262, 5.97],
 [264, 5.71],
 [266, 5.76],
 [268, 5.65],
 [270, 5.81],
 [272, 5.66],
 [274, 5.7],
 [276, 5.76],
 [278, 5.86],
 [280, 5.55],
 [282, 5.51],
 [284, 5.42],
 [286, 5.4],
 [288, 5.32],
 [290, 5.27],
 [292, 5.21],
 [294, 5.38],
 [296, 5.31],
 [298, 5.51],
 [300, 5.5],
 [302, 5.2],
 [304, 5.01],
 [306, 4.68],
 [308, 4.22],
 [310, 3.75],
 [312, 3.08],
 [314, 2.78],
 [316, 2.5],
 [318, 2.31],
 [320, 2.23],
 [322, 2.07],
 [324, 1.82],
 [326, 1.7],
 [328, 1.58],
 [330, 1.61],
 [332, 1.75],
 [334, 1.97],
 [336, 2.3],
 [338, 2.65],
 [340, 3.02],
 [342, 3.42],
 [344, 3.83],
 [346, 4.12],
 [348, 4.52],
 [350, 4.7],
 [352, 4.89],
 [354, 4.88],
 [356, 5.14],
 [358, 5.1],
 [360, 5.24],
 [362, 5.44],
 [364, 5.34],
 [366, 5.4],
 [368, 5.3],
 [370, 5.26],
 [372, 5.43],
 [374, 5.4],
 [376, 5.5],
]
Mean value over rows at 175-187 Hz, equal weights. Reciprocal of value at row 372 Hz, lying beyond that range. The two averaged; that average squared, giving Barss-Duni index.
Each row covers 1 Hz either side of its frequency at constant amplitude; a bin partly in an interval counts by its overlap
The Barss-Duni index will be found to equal 8.9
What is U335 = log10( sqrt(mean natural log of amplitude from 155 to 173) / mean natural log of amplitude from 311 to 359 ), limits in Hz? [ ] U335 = 0.10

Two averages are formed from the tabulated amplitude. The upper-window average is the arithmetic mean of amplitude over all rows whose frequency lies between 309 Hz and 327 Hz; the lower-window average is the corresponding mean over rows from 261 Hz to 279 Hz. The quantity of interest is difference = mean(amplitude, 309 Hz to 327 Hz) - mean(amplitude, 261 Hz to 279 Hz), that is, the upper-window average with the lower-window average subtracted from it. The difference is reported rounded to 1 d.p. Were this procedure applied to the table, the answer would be -3.3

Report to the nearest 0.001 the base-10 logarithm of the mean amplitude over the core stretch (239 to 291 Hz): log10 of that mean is 0.752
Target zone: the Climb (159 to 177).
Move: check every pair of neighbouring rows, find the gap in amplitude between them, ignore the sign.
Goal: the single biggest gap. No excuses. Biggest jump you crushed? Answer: 0.230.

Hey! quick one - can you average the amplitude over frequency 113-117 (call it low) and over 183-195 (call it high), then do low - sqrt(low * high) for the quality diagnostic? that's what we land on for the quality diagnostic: 0.26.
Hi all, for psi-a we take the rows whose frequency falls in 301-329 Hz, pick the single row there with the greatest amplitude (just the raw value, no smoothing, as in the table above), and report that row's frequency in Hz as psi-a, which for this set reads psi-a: 302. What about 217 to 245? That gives 220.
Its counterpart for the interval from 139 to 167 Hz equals 146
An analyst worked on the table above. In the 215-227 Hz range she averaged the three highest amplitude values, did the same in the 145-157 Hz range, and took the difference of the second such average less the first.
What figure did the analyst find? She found 0.0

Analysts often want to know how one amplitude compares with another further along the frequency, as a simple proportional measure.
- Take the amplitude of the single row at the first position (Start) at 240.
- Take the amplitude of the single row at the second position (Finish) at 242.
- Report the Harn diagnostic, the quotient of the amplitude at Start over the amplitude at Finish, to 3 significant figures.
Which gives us 1.03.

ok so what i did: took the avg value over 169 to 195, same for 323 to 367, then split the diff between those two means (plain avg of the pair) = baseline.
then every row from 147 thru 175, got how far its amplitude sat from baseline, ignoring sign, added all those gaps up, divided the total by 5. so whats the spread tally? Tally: 2.4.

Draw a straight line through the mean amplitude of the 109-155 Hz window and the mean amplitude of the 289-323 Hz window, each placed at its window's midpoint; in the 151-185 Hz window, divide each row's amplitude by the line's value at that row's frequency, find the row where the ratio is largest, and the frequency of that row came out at 182 Hz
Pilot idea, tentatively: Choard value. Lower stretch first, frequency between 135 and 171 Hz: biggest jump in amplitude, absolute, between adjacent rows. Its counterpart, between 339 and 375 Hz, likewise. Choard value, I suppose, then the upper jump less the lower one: 0.19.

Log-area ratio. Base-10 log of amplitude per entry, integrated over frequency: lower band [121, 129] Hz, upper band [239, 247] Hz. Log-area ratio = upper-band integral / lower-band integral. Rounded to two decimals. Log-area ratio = 0.95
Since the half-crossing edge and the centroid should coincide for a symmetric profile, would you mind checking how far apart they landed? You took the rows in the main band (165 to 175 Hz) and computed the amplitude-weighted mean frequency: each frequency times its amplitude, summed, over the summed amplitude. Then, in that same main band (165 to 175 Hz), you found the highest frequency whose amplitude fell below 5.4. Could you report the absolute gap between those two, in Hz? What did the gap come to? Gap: 2.0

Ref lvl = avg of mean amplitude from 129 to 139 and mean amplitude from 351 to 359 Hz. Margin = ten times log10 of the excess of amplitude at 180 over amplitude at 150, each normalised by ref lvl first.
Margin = -16.2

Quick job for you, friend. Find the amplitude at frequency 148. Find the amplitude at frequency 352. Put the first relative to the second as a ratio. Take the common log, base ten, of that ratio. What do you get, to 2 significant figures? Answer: 0.067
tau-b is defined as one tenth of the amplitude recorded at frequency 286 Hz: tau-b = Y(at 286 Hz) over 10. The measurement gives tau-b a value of 0.54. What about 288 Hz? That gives 0.53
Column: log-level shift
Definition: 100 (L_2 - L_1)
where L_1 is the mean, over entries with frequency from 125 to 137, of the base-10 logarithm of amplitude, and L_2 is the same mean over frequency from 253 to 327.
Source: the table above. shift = -12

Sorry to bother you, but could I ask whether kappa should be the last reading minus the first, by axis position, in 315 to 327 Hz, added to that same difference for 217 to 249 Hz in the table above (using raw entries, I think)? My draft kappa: -1.0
